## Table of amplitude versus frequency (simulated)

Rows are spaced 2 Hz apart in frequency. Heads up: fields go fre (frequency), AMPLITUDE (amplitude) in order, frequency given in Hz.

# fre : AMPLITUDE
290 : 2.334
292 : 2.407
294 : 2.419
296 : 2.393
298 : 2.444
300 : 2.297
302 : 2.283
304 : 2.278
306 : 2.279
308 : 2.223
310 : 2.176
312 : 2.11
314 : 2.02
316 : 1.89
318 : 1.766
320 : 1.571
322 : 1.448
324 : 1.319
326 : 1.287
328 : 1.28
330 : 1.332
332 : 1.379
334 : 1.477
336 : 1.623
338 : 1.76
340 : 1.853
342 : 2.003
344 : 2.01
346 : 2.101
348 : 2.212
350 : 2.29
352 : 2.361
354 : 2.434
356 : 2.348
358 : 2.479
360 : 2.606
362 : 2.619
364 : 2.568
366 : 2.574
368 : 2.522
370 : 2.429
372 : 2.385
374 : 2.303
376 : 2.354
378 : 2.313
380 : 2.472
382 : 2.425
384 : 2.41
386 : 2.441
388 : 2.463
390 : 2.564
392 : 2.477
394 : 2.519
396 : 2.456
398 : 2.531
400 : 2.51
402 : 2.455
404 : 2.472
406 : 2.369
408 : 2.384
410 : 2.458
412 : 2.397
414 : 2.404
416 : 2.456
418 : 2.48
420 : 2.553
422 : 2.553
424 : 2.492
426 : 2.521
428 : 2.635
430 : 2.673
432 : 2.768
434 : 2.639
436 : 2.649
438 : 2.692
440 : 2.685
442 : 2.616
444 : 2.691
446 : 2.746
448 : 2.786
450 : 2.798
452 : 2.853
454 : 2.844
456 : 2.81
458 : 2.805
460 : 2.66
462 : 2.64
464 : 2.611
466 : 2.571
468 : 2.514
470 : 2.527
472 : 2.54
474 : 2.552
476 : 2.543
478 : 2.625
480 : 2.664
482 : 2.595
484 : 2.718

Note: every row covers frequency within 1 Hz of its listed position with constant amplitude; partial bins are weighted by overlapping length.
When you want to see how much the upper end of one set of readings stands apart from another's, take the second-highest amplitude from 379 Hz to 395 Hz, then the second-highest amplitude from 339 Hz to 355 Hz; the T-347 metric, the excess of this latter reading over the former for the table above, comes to -0.16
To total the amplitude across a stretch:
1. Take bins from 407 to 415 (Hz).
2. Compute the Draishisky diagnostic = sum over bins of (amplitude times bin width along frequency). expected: 19.3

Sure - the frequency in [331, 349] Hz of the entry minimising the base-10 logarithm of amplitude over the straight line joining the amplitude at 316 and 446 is 332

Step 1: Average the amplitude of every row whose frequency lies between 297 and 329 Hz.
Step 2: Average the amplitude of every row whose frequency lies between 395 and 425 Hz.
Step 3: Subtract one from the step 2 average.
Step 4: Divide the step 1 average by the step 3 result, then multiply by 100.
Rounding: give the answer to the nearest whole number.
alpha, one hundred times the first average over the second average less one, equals 131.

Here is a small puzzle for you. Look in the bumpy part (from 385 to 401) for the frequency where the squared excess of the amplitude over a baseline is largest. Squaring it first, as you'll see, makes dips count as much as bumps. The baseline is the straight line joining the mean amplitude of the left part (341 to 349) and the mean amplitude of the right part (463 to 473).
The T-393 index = 390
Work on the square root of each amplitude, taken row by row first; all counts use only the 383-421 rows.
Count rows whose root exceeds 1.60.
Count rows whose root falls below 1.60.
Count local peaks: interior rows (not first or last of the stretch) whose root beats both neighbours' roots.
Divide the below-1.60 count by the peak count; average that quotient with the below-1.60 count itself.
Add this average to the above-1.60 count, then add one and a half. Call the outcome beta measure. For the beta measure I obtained 13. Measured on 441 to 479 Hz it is 19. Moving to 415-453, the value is 19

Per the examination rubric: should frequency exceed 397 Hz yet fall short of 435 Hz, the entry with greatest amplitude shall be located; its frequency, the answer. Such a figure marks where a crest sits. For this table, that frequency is 432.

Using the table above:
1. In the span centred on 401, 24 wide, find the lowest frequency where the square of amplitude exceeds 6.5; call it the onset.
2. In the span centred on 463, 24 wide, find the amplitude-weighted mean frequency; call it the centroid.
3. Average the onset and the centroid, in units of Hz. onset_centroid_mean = 426.3 Hz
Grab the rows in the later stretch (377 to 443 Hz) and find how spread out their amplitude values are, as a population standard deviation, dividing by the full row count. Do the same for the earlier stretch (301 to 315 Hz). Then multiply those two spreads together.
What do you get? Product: 0.010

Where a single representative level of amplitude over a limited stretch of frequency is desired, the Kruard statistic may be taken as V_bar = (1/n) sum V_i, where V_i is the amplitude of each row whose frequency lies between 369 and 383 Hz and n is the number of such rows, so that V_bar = 2.4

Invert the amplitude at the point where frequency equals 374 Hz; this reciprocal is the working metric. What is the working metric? 0.434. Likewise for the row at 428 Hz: 0.380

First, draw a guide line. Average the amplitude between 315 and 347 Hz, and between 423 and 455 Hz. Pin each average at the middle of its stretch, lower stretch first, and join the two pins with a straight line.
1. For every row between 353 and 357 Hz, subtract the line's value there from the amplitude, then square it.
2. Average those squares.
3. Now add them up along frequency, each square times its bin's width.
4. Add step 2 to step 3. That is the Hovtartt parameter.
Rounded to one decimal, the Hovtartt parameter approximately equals 1.4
